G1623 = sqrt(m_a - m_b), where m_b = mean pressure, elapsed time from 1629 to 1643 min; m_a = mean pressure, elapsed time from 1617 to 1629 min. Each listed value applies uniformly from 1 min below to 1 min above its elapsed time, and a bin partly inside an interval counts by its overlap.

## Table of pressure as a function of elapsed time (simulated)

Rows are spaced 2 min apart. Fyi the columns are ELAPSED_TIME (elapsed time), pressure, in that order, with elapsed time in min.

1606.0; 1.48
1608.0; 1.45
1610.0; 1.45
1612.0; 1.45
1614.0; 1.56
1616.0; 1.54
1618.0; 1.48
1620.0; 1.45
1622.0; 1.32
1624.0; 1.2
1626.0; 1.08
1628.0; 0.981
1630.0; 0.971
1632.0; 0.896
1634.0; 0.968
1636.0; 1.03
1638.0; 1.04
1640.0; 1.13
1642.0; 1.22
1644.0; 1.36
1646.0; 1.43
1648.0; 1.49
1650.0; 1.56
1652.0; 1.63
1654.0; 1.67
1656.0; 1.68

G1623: 0.46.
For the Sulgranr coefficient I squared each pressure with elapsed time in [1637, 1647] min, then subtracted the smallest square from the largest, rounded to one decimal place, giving 1.0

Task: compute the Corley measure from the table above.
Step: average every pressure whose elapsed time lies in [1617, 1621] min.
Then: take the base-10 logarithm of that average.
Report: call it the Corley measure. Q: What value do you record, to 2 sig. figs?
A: 0.17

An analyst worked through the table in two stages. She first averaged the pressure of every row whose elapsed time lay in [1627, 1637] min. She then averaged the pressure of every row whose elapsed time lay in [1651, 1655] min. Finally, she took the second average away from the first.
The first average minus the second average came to -0.7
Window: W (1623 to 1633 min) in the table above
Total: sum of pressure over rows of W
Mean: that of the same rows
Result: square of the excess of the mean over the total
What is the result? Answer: 17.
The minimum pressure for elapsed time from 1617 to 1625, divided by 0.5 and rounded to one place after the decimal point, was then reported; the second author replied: 2.4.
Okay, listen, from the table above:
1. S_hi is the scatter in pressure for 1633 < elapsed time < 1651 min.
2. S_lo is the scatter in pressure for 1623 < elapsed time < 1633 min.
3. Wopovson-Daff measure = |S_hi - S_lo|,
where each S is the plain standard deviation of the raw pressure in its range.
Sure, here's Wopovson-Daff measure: 0.10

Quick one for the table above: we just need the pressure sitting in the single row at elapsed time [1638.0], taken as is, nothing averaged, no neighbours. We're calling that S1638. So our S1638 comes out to 1.04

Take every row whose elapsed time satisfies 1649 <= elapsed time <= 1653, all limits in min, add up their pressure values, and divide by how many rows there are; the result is 1.6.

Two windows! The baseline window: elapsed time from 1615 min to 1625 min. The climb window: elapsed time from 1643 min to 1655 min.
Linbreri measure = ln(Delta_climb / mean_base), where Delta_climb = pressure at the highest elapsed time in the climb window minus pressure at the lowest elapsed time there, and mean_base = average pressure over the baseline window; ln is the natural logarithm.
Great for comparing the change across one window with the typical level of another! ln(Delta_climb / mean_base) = -1.51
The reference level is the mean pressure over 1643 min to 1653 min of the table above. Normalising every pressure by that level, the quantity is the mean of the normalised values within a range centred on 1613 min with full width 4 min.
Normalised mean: 1.01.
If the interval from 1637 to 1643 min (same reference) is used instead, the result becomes 0.76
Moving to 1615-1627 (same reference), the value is 0.90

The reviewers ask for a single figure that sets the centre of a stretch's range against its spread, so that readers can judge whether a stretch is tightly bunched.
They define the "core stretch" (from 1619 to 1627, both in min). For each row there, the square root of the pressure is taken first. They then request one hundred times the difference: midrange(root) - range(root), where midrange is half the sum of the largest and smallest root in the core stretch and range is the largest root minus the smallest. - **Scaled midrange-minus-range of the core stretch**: 96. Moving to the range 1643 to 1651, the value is 112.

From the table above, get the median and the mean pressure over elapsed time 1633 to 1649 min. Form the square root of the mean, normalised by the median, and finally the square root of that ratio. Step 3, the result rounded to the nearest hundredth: 0.97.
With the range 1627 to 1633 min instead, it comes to 1.00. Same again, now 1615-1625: 0.90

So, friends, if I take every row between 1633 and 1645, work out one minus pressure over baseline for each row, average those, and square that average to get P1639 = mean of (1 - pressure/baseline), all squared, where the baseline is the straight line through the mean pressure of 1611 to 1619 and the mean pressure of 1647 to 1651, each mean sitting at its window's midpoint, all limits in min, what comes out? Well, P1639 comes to 0.068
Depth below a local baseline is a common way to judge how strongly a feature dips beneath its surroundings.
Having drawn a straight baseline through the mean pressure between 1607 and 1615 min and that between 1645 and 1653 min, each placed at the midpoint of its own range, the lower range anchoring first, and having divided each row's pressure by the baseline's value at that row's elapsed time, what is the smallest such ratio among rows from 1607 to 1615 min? 0.98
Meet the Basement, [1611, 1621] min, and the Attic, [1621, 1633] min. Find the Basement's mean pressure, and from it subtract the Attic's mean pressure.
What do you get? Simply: 0.42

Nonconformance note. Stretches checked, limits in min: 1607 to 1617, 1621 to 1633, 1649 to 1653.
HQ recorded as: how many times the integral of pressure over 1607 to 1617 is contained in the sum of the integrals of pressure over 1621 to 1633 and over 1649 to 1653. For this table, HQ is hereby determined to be 1.3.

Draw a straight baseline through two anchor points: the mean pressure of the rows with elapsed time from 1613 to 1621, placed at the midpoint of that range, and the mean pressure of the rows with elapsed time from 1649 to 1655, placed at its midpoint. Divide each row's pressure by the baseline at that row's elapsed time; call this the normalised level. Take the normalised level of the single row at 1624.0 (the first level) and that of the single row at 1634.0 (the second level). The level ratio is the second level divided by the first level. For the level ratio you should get 0.8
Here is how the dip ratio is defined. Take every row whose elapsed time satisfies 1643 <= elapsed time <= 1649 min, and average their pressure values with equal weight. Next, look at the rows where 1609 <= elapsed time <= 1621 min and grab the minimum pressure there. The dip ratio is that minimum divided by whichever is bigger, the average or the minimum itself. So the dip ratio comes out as 1.0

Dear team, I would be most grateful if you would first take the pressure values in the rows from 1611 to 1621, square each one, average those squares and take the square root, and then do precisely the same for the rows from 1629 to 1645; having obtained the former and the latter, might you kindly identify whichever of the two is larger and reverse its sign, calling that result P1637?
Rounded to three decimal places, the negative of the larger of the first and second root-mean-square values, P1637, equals -1.497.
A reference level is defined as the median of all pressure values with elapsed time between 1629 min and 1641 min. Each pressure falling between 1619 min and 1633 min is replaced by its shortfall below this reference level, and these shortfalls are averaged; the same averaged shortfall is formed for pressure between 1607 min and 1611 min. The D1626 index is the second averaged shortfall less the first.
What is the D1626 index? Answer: -0.3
